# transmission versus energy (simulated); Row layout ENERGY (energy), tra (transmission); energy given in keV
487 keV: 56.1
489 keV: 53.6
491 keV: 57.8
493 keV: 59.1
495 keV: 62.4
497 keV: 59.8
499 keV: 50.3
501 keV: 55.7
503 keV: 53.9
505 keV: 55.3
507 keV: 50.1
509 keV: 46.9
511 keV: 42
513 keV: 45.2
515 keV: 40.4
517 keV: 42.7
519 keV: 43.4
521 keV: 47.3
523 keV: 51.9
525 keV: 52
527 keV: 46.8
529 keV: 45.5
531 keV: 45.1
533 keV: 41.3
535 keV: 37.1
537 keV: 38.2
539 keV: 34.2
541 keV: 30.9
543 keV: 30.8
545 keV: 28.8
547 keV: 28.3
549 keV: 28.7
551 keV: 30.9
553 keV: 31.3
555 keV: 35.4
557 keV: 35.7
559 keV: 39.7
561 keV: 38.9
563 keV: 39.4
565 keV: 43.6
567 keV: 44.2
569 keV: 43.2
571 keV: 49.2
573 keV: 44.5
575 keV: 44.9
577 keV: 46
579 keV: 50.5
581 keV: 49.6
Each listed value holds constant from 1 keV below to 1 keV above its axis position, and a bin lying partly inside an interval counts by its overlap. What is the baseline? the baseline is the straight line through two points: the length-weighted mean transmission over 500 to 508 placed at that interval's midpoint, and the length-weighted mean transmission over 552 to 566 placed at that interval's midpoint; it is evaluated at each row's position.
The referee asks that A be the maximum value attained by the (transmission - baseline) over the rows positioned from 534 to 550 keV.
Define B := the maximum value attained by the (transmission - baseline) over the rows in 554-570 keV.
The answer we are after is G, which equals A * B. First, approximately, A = -6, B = 8.8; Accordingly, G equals -52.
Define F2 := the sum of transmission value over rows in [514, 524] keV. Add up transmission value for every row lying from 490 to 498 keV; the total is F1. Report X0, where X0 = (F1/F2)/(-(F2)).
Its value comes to -0.005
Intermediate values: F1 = 239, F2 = 226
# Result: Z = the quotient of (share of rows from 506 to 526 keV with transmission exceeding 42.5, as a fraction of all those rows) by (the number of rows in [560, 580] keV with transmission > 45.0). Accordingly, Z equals 0.267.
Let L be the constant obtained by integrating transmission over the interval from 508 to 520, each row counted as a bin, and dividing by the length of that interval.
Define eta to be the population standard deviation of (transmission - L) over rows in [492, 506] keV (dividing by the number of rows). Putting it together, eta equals 3.8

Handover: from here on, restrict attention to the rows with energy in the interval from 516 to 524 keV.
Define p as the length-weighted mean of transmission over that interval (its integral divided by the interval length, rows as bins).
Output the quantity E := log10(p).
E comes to 1.67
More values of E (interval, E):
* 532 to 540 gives 1.58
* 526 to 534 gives 1.65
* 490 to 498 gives 1.78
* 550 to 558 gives 1.52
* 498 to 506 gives 1.73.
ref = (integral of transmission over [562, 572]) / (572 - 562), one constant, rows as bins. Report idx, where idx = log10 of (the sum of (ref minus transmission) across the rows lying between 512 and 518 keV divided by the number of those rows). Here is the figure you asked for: 0.1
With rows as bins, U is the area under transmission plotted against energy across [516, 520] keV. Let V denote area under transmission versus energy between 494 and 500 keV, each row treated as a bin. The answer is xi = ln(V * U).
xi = 11.0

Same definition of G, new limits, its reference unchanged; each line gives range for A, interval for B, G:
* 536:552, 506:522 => 9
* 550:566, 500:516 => 14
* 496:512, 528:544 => -3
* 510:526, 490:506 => 26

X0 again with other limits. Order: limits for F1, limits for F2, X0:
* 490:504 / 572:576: -0.050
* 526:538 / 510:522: -0.004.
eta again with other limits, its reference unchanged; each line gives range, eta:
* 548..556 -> 2.4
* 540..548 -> 1.2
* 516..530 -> 3.4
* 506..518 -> 3.3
